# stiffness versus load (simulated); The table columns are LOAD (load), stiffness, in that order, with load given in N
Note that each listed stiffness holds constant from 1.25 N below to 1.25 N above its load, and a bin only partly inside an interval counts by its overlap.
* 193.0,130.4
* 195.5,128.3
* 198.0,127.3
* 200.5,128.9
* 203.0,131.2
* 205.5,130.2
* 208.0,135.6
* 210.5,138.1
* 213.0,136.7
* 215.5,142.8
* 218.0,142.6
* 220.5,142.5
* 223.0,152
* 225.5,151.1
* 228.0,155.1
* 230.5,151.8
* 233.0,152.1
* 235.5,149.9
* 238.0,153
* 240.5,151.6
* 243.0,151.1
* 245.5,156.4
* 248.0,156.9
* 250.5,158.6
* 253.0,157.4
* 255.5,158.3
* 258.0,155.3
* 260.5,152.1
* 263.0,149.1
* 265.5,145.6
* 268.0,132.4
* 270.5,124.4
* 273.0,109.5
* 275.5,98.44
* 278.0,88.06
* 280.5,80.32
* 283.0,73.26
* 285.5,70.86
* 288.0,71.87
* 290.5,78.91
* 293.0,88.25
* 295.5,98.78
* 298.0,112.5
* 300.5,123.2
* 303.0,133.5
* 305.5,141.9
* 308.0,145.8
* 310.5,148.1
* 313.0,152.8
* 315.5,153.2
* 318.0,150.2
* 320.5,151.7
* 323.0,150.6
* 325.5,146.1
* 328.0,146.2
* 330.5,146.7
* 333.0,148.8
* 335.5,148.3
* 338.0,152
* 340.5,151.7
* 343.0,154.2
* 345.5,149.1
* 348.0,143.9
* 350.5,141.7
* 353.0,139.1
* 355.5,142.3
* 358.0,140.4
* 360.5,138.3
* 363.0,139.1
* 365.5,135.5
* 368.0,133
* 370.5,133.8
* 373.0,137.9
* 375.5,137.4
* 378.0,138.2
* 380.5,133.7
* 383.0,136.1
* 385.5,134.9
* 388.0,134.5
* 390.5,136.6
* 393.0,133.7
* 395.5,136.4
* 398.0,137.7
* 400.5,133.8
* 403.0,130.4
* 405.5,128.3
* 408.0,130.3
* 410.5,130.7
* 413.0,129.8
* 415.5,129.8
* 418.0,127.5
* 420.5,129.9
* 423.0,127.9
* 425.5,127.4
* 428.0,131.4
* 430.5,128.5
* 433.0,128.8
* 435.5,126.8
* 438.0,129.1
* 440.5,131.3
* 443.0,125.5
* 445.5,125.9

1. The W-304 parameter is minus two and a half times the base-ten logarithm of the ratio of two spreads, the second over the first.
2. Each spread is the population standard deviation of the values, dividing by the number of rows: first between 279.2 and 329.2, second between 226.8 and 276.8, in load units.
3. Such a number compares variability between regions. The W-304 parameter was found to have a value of 0.72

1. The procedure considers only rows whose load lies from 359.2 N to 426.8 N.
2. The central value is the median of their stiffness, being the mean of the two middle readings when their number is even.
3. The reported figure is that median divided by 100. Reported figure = 1.34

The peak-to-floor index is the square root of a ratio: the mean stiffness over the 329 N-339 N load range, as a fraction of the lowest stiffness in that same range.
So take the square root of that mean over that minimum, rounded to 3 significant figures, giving 1.01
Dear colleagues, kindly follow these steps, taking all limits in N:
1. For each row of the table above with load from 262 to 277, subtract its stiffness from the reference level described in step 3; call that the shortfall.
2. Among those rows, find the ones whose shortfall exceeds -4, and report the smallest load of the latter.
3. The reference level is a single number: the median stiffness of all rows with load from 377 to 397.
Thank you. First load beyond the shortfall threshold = 268.0 N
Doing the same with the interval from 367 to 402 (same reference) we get 368.0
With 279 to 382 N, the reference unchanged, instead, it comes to 280.5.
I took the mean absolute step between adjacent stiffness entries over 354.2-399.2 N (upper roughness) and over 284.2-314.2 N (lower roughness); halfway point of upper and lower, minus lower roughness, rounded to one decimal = -2.7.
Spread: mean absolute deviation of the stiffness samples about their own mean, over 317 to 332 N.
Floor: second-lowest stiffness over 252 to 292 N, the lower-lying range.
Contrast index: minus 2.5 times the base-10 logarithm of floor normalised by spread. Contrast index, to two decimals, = -3.76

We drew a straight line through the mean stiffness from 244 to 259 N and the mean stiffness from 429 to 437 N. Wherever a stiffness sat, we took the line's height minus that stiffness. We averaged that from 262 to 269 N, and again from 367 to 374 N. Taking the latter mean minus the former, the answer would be -9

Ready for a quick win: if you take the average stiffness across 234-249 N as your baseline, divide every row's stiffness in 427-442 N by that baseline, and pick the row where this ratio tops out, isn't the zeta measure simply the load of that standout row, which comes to 428.0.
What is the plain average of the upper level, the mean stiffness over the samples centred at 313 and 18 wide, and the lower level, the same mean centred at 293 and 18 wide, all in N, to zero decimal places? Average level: 121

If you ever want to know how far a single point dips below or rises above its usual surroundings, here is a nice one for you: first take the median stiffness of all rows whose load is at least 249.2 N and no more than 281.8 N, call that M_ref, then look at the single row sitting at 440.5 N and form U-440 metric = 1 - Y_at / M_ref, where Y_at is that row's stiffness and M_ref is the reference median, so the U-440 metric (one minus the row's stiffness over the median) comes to 0.10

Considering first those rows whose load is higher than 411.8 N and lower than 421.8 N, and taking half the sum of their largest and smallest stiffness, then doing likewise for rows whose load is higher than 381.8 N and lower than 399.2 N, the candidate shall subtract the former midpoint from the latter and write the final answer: 7.0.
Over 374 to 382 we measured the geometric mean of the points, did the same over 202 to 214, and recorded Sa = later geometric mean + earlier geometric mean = 271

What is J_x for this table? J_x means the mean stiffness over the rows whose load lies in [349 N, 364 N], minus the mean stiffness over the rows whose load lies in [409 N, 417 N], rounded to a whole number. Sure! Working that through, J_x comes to 10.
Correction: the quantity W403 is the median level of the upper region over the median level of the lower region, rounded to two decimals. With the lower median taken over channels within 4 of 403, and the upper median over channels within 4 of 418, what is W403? 1.00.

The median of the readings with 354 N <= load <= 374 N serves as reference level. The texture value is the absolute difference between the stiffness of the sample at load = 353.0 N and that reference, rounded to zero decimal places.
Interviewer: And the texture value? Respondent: 1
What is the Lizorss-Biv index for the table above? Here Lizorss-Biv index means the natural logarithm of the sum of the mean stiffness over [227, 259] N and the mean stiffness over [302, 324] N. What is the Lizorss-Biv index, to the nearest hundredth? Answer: 5.71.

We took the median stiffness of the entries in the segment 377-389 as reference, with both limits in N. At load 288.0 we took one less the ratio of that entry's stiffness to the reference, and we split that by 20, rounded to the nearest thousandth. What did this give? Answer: 0.023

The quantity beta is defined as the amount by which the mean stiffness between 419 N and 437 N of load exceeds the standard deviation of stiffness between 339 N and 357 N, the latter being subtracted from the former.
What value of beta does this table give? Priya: 123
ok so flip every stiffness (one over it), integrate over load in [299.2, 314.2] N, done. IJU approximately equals 0.107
